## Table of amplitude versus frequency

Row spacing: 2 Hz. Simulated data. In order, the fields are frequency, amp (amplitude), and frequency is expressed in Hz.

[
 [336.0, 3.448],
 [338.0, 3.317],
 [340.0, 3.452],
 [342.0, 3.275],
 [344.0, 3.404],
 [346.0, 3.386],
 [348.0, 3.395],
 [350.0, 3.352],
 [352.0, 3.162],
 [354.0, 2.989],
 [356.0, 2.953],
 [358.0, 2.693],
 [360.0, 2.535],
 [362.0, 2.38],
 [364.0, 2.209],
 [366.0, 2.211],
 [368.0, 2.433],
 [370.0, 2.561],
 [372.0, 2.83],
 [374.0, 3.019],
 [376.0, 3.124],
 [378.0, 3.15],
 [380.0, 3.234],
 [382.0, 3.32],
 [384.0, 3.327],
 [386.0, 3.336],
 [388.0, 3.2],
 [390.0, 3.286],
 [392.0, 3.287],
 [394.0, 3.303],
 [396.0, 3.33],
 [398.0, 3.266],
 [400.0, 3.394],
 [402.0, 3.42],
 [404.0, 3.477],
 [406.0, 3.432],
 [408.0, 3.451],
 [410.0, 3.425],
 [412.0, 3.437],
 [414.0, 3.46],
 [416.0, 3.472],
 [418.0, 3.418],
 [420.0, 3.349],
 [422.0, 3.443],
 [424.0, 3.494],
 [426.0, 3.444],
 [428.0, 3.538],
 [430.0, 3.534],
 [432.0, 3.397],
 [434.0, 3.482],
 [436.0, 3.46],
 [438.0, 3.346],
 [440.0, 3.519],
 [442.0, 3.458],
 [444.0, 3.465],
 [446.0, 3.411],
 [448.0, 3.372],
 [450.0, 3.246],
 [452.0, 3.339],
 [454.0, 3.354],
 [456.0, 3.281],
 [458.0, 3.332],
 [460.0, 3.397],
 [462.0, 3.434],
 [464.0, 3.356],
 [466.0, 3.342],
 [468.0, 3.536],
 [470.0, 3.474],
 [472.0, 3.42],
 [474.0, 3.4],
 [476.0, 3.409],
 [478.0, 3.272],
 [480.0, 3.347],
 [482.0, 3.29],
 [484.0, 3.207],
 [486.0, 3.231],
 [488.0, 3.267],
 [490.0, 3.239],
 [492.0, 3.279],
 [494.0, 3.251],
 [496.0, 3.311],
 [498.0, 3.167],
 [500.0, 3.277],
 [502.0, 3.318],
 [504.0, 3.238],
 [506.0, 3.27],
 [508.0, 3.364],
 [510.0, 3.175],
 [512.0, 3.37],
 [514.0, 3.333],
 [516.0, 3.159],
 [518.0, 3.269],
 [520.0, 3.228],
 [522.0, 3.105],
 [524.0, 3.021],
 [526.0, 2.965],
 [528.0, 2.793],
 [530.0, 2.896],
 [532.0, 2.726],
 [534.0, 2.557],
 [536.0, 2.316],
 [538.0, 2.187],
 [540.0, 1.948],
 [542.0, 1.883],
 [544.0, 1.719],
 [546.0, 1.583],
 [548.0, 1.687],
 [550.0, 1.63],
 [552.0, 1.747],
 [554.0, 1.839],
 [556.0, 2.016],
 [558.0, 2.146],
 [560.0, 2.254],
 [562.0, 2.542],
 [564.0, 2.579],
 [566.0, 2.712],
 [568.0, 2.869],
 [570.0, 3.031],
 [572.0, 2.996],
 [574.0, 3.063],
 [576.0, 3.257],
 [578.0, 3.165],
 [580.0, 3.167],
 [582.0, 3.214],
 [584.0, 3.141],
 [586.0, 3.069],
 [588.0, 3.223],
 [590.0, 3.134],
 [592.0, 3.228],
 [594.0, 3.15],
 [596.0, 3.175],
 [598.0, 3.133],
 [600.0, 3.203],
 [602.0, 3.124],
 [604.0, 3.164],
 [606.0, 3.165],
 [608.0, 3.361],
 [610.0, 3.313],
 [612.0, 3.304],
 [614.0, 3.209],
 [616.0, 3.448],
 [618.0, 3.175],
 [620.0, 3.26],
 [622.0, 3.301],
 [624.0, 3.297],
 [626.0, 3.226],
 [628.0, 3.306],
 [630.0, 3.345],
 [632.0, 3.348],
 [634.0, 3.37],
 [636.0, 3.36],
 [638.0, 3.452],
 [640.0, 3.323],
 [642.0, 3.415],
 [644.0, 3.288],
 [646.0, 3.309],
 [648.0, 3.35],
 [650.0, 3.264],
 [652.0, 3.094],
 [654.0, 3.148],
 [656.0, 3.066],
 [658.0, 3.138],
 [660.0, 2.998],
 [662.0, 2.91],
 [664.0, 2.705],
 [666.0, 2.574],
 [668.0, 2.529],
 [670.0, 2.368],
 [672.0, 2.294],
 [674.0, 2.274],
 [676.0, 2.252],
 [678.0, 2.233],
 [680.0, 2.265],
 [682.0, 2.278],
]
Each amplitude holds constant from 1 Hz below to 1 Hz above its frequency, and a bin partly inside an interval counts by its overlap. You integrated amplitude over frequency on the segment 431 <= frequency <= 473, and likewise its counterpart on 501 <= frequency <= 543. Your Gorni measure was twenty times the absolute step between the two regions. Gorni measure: 412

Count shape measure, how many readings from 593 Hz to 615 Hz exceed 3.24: 3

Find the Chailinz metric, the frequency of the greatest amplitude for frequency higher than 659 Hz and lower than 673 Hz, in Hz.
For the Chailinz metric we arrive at 660.0 Hz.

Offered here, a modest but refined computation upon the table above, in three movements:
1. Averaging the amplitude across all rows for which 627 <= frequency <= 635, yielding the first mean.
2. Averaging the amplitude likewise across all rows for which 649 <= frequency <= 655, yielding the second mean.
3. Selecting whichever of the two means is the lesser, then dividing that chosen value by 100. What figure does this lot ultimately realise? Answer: 0.0317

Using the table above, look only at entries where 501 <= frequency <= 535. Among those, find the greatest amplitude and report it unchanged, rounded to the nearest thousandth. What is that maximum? 3.370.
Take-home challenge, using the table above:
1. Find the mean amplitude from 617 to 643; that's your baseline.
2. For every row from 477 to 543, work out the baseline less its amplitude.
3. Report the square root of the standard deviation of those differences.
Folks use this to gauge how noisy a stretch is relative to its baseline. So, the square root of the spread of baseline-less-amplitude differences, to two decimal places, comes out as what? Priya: 0.64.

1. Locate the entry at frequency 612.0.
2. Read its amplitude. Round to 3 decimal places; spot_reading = 3.304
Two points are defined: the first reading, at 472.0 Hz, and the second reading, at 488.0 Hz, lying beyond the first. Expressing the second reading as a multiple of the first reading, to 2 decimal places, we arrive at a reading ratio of 0.96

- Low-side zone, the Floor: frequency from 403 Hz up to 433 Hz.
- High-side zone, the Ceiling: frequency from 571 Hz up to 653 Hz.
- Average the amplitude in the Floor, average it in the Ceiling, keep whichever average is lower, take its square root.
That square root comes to 1.80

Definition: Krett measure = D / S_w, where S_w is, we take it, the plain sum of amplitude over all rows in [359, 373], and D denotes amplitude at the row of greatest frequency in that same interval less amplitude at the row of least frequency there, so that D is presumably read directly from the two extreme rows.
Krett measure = 0.017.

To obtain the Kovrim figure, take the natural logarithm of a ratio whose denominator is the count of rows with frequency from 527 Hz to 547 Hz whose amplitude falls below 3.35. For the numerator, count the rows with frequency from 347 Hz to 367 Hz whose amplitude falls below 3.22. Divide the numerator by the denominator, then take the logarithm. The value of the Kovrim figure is -0.22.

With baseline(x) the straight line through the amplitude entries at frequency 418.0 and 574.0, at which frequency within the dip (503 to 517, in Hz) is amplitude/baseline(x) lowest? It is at 516.0 Hz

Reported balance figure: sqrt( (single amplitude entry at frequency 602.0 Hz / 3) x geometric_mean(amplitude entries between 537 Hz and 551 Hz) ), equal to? 1.37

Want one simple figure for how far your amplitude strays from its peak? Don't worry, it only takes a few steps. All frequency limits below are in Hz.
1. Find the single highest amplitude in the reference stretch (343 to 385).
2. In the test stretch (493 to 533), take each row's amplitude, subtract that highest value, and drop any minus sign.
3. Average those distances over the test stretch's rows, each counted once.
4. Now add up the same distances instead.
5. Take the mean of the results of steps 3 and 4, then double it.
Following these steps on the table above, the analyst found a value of 5.1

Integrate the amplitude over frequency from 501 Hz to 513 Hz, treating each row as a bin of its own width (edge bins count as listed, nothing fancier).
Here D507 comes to 39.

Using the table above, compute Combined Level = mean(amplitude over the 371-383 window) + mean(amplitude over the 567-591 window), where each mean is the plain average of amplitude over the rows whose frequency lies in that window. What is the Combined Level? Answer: 6.22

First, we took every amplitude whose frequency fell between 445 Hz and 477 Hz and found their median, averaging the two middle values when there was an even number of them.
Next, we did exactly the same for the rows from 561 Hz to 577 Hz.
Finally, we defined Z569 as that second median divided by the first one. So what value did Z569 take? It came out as 0.87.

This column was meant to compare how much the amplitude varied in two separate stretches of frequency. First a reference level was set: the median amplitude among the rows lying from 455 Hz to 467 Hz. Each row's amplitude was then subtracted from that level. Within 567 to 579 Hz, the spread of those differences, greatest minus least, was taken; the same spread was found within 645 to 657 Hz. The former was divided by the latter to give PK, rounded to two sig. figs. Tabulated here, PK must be 1.4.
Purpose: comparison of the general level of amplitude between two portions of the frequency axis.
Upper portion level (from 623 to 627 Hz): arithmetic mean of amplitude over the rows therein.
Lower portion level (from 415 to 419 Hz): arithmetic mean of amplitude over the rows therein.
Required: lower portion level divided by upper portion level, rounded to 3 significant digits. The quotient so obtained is 1.06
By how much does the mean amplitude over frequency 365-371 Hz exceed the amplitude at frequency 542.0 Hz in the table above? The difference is 0.5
